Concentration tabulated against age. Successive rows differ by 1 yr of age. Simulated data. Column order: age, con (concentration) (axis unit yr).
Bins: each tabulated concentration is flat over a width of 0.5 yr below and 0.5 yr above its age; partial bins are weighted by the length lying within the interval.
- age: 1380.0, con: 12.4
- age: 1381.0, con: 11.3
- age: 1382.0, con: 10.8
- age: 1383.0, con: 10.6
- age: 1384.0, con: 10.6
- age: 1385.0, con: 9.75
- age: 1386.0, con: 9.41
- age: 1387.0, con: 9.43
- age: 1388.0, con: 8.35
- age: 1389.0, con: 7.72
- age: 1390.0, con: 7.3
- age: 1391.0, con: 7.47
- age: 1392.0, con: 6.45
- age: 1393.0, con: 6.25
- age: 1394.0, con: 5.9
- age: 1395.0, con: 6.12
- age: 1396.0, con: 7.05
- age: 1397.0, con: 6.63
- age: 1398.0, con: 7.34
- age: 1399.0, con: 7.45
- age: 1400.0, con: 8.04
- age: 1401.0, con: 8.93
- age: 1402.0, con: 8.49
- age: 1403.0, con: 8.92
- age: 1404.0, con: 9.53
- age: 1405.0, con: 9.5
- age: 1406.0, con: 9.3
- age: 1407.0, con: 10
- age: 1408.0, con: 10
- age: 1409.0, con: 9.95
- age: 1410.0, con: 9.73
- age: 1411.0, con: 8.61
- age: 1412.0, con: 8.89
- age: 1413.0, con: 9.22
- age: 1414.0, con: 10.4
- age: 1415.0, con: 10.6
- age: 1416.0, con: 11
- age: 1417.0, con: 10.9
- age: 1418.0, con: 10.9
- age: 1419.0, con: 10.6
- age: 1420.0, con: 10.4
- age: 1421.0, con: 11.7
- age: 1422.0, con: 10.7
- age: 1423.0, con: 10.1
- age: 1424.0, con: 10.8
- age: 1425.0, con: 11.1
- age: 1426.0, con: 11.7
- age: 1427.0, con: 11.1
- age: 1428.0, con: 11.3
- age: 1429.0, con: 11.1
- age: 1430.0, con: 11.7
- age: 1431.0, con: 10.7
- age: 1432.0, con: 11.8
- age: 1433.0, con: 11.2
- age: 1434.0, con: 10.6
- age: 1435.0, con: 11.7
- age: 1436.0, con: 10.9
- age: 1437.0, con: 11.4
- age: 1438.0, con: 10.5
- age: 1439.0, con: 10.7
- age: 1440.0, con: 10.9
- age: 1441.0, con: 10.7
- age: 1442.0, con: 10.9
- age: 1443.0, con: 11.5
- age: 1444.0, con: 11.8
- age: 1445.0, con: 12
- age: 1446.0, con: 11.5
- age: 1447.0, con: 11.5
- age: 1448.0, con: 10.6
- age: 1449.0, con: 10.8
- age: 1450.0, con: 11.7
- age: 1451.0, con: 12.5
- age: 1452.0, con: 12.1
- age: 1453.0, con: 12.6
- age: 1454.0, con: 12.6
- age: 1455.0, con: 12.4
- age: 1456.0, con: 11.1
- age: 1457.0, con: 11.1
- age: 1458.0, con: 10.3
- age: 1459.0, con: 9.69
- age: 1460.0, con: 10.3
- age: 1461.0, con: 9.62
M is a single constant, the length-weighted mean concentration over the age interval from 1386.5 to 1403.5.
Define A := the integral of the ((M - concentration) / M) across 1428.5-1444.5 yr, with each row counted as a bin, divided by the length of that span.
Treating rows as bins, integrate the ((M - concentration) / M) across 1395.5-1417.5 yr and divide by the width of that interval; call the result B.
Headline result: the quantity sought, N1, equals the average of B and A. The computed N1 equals -0.346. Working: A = -0.5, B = -0.2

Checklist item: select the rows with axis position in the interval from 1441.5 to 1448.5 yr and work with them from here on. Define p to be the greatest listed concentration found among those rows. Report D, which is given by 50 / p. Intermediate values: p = 12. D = 4.2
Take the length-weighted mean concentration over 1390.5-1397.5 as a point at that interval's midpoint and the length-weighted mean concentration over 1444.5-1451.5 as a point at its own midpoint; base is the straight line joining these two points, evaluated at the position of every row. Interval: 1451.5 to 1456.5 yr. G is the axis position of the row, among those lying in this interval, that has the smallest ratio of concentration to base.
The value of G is 1456.0 yr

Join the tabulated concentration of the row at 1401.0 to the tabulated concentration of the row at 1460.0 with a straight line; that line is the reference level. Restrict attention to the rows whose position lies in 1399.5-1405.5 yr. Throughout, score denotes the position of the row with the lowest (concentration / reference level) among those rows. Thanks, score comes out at 1400.0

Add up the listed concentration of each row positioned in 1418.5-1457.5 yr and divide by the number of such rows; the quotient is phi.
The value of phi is 11.3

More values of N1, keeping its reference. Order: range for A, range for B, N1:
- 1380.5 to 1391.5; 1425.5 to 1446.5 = -0.367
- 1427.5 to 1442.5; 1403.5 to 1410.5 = -0.382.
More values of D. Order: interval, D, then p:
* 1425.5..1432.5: 4.2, 11.8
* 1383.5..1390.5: 4.7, 10.6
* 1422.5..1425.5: 4.5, 11.1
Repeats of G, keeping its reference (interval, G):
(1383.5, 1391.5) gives 1390.0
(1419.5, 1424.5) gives 1423.0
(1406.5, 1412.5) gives 1411.0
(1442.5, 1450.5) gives 1448.0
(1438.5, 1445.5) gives 1441.0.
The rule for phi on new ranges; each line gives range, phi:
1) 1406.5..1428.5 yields 10.4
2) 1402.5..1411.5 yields 9.5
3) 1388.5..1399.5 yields 6.9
